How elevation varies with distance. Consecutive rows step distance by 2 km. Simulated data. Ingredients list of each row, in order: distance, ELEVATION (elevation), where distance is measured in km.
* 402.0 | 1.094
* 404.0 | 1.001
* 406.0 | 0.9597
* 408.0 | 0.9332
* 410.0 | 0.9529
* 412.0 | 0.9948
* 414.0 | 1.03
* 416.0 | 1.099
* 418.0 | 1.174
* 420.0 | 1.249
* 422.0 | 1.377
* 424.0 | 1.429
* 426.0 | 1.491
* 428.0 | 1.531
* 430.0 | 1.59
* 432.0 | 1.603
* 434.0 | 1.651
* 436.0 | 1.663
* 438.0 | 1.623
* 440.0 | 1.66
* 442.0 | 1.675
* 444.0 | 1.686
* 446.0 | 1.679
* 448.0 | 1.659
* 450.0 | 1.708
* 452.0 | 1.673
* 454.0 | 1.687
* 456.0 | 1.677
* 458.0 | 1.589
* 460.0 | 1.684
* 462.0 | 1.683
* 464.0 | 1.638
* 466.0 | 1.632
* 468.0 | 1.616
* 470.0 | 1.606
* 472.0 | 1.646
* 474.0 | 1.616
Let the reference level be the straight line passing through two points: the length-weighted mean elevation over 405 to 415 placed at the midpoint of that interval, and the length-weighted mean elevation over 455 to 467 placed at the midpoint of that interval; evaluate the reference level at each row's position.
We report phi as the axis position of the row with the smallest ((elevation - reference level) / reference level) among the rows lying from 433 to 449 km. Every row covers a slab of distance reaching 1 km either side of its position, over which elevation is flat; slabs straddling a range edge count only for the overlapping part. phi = 448.0 km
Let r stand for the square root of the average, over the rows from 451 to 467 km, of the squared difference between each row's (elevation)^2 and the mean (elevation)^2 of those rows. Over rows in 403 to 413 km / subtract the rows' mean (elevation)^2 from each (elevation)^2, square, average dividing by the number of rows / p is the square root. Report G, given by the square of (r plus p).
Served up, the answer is 0.025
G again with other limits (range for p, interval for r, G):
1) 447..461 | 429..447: 0.049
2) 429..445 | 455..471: 0.048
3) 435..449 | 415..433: 0.284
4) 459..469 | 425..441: 0.077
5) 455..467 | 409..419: 0.079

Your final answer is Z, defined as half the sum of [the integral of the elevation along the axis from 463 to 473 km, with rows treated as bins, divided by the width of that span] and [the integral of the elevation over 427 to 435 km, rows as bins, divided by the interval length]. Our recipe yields 1.61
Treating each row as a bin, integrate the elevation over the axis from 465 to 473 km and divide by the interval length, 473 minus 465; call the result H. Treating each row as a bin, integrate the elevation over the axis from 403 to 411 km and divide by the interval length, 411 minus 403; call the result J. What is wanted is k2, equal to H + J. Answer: 2.6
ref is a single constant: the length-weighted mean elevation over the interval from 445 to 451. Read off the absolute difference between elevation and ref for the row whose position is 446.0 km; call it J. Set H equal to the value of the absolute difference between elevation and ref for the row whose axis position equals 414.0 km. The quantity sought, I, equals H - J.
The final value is 0.6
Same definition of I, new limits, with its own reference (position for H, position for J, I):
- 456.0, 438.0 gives -0.1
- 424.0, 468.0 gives 0.2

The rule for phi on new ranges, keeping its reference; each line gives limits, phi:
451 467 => 466.0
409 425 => 410.0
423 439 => 438.0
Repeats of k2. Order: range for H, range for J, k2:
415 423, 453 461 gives 2.9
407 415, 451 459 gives 2.6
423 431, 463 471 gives 3.1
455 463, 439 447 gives 3.3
